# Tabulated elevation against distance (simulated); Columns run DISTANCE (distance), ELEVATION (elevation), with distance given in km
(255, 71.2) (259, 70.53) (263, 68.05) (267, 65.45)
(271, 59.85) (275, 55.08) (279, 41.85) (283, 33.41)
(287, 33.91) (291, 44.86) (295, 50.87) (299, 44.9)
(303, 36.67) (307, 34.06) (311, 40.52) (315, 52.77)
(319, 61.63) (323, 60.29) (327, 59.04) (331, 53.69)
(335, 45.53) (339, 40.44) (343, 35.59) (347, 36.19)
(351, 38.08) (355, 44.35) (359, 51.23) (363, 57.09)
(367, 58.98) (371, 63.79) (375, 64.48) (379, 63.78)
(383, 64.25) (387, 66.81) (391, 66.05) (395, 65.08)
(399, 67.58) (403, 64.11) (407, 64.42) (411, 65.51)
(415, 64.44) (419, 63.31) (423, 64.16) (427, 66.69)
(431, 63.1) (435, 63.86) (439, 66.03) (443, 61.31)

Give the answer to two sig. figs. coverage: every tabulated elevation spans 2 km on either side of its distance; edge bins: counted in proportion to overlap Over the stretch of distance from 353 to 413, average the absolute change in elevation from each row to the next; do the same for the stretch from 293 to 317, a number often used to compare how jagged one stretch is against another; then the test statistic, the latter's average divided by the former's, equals 3.0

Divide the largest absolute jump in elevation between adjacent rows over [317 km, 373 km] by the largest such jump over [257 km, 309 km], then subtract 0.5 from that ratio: 0.1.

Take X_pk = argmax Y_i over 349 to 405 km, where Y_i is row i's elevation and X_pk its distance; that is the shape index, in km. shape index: 399 km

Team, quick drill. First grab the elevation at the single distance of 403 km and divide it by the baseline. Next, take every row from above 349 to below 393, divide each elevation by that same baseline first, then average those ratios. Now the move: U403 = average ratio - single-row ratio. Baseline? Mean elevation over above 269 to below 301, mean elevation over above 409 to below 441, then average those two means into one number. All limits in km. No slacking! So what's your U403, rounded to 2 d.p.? -0.11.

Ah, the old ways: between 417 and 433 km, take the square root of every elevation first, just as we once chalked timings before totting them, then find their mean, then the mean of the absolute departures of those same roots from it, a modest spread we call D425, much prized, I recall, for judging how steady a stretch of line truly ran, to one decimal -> 0.1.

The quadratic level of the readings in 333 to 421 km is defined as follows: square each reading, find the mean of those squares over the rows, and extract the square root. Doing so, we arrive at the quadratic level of 57.9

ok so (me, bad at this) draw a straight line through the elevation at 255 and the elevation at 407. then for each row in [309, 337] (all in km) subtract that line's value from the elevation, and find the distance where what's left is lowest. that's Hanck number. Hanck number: 311 km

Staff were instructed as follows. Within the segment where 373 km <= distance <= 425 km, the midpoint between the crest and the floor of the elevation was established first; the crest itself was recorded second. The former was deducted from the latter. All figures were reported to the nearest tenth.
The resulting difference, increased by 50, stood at 52.1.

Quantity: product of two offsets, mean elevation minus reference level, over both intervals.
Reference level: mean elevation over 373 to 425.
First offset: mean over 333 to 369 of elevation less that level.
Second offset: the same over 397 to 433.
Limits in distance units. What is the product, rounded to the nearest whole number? 2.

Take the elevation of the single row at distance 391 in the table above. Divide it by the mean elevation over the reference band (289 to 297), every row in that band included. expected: 1.4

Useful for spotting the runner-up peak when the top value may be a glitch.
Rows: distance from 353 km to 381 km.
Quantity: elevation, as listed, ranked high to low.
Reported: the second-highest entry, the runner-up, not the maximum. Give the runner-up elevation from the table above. 63.79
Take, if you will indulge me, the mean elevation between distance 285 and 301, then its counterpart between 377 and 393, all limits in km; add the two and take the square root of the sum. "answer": 10.4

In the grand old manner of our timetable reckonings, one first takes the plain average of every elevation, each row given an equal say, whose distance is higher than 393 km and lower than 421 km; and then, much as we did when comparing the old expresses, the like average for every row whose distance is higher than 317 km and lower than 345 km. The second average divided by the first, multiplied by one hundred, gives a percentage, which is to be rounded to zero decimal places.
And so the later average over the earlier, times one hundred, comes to 78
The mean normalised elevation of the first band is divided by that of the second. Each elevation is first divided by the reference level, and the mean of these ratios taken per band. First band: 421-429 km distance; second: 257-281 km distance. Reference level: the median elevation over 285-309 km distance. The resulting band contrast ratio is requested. 1.09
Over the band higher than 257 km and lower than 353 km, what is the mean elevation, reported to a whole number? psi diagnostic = 48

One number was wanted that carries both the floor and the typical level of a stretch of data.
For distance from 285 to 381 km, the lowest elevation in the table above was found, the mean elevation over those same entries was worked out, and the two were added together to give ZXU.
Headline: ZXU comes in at 83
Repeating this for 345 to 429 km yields 96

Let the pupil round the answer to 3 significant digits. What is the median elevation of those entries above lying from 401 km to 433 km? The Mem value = 64.3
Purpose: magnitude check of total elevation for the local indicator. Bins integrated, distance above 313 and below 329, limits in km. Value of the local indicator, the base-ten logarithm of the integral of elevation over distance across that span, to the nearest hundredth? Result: 2.97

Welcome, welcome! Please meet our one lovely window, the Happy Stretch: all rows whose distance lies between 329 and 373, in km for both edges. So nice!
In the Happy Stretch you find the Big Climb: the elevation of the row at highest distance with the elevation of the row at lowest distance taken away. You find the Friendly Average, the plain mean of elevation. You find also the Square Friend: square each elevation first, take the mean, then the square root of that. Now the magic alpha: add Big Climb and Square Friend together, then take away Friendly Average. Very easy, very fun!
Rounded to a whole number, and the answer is 11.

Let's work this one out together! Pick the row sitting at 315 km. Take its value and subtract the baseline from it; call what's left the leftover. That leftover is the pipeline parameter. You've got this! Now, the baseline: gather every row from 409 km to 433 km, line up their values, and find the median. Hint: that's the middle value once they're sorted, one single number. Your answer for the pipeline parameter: -12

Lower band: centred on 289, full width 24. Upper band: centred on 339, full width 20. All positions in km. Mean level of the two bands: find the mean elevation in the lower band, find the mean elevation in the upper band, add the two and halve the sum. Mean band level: 42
